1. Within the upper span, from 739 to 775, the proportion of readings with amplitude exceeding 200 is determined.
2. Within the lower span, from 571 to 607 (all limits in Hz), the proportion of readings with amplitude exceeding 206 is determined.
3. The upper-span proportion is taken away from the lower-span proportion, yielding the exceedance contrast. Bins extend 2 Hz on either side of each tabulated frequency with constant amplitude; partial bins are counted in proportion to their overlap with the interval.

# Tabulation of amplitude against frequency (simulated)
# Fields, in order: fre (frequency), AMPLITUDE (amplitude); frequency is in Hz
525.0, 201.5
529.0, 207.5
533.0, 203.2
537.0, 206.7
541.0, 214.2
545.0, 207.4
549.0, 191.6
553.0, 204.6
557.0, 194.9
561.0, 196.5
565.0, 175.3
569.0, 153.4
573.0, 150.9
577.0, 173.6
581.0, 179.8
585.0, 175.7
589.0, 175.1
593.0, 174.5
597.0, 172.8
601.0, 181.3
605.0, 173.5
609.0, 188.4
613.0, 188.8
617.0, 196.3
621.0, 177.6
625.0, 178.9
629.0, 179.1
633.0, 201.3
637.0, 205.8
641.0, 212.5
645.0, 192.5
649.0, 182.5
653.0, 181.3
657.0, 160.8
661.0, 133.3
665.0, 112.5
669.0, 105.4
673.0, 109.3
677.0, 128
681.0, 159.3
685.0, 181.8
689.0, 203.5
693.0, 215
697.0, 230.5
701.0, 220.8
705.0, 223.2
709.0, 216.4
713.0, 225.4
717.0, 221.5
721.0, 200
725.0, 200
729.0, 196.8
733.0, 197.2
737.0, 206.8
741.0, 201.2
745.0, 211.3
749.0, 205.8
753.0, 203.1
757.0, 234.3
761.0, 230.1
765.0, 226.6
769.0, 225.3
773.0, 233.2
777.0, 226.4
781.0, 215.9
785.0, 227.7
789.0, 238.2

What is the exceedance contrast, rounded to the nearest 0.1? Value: -1.0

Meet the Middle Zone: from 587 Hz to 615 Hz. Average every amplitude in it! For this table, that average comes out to 179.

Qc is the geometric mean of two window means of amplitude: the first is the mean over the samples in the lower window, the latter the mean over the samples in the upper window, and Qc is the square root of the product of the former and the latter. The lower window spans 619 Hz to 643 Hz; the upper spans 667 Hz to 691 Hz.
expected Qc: 169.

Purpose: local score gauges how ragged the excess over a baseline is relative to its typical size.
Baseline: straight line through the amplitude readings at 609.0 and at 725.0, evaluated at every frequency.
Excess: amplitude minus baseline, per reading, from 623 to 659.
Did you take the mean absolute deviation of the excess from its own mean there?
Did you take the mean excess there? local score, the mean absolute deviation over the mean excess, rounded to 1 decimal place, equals -4.0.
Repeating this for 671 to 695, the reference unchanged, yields -1.1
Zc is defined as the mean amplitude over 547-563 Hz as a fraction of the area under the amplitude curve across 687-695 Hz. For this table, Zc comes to 0.118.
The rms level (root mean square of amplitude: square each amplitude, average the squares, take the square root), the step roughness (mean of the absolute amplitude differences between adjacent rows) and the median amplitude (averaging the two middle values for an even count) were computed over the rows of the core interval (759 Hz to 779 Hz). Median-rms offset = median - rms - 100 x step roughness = -489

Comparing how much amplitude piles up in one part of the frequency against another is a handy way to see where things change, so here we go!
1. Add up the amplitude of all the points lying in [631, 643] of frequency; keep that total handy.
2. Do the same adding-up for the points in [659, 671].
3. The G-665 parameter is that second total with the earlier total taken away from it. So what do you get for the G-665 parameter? -268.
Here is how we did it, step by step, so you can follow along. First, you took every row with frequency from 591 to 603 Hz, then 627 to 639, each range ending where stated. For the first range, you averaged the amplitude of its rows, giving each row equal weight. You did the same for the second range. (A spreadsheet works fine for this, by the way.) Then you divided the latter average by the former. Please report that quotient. 1.11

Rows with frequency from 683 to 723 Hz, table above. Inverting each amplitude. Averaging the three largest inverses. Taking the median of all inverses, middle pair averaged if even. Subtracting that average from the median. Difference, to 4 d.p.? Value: -0.0006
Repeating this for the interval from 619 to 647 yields -0.0004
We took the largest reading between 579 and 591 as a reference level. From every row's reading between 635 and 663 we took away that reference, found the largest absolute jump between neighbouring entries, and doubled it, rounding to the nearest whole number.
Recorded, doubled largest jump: 55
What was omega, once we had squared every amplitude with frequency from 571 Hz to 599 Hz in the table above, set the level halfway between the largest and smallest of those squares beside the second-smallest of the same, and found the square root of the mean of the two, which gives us 169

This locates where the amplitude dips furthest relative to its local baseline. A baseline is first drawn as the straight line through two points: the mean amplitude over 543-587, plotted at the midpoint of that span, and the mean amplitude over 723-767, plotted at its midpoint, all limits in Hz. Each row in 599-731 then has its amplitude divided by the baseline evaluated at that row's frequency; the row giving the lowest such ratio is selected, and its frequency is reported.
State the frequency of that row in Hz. 669.0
